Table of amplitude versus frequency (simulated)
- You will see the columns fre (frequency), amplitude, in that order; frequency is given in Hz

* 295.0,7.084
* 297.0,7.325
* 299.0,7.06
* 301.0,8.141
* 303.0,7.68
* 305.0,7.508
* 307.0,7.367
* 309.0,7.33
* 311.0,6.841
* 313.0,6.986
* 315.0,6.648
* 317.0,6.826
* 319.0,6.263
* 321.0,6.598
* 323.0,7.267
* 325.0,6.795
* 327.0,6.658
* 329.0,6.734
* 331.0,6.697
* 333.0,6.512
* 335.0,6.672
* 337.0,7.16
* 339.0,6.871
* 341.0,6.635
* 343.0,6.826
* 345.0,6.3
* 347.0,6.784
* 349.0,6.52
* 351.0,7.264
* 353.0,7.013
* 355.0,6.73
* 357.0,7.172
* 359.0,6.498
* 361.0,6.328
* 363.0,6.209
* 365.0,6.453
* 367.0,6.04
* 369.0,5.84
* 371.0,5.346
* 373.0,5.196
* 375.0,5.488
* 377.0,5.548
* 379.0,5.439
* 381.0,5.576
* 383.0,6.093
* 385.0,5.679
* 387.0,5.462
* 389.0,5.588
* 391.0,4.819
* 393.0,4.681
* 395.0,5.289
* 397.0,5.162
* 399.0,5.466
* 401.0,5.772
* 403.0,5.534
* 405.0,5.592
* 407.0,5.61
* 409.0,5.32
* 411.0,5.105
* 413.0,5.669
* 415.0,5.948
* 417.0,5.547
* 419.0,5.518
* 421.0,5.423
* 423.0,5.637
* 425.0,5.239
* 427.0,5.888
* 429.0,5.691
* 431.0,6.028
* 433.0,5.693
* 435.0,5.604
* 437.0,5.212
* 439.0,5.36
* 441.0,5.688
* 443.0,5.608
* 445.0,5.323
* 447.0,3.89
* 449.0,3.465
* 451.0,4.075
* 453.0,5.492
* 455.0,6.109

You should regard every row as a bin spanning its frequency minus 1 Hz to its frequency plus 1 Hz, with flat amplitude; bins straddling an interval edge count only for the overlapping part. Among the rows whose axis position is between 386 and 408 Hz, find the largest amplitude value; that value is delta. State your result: 5.772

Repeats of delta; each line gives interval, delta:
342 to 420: 7.264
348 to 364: 7.264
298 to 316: 8.141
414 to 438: 6.028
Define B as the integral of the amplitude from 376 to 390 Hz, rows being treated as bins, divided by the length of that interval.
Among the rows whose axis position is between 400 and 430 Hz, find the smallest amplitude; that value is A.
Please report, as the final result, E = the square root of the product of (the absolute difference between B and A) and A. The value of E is 1.63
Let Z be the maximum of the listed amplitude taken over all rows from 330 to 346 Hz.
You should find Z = 7.16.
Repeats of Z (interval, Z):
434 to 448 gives 5.688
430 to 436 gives 6.028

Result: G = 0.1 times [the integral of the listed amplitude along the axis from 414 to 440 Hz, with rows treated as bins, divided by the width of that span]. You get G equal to 0.56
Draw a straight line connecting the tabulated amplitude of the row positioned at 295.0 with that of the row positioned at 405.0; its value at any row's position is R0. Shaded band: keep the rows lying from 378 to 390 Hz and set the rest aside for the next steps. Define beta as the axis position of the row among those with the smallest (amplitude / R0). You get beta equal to 379.0 Hz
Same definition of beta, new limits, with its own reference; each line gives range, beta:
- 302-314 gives 311.0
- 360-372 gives 371.0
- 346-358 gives 349.0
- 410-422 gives 411.0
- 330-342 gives 333.0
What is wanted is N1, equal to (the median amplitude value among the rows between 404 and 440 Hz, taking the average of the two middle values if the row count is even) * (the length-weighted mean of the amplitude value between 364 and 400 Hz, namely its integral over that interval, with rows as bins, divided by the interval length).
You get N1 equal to 30.8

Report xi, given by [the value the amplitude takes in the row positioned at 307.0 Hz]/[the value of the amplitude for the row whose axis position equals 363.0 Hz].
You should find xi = 1.19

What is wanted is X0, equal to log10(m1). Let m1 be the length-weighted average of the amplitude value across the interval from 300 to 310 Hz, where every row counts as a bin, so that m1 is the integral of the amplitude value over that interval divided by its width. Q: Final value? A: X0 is 0.881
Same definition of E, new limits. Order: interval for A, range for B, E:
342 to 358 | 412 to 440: 2.09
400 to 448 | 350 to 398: 2.78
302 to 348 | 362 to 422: 2.12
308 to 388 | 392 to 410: 0.98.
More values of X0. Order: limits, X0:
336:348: 0.830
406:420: 0.743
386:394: 0.711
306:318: 0.845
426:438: 0.755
